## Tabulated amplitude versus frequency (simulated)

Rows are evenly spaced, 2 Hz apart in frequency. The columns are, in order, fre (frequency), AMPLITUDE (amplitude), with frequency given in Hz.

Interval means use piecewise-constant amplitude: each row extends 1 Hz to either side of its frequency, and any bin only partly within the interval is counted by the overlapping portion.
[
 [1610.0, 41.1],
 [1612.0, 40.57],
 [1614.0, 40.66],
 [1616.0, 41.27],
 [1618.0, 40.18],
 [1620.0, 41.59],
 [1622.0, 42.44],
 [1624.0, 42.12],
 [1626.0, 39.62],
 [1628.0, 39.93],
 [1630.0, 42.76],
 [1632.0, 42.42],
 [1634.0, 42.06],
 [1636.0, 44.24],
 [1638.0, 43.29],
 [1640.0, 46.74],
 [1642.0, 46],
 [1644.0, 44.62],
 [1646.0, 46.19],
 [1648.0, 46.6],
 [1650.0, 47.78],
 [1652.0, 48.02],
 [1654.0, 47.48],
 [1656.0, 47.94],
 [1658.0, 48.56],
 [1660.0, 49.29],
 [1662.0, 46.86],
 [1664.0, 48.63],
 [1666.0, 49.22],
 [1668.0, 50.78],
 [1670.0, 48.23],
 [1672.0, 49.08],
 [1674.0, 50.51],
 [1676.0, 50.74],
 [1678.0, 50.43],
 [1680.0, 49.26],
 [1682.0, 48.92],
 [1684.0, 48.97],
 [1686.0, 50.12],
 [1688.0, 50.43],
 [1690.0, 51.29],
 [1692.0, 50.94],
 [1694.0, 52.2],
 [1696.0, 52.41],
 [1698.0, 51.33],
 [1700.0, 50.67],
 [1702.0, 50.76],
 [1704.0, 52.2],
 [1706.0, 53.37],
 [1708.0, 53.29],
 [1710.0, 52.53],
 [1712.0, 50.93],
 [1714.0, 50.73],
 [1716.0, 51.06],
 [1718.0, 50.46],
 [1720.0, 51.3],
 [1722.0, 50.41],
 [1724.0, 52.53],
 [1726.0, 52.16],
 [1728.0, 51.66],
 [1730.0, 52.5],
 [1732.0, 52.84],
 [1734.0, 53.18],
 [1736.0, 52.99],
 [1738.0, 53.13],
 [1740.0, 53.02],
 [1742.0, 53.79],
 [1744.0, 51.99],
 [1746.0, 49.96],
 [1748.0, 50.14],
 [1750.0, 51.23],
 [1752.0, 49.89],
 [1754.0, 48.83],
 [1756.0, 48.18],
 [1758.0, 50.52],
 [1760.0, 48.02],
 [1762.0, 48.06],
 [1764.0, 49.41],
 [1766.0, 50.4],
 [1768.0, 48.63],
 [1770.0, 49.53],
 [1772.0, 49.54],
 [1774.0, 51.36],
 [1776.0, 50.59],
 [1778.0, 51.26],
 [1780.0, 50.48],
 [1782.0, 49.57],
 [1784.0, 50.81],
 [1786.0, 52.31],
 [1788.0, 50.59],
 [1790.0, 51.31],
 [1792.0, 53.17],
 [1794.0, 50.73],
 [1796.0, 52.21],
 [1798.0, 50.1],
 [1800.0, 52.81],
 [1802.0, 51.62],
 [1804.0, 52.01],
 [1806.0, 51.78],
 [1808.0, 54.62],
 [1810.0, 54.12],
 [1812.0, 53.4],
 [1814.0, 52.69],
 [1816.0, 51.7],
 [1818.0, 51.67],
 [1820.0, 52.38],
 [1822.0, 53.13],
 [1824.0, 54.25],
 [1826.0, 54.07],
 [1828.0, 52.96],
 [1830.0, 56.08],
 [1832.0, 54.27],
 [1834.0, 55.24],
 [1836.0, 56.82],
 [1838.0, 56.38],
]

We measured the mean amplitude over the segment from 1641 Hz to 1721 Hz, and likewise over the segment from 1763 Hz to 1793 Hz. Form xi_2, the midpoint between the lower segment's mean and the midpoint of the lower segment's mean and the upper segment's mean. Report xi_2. 50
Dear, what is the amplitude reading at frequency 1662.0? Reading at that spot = 46.86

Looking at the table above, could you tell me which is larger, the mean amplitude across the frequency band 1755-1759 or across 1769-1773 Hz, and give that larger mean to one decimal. 49.5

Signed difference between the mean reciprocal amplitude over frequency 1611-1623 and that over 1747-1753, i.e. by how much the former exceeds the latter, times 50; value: 0.22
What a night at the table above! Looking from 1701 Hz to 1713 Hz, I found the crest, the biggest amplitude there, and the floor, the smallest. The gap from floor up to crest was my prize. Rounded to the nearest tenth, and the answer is 2.6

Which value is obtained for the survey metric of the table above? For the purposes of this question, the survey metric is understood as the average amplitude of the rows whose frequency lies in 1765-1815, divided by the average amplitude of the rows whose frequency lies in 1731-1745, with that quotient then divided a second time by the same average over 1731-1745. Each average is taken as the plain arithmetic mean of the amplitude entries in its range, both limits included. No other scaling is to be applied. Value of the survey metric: 0.0183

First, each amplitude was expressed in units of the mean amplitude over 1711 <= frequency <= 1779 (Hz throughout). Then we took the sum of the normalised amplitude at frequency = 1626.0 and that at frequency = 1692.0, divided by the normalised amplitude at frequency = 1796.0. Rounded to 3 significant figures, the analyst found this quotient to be 1.73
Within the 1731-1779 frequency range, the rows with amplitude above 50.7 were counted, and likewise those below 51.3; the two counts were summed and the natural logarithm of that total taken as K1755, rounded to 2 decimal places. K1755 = 3.26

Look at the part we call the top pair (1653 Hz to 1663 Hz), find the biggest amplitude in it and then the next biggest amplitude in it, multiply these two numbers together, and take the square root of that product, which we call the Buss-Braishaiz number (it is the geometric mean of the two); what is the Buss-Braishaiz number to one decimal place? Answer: 48.9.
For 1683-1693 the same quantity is 51.1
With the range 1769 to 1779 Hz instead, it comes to 51.3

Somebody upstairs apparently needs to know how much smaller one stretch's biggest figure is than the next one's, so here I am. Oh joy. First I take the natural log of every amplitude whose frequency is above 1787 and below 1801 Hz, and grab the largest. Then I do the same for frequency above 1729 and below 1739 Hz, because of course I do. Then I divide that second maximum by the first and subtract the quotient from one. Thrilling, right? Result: 0.000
